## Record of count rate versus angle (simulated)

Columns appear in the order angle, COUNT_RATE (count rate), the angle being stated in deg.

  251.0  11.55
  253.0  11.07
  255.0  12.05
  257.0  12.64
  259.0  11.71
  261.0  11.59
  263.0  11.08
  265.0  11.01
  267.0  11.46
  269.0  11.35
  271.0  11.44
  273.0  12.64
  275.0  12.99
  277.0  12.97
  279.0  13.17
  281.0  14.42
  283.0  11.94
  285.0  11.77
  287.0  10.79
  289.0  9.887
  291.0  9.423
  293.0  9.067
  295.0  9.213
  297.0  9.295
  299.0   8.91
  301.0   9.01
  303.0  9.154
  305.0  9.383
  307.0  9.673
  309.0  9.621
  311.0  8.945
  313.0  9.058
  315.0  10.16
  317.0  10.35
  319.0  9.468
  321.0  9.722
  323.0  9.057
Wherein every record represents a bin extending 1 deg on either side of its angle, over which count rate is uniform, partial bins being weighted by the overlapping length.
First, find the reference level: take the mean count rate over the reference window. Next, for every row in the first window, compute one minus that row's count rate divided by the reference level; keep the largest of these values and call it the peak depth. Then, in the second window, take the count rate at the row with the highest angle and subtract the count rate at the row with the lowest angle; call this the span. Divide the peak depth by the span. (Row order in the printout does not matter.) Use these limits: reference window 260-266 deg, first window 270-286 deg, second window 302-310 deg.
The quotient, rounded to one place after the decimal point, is 0.0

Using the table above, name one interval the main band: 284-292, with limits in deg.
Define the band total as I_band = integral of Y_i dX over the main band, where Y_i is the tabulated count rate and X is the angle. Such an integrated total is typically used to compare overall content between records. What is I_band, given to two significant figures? 84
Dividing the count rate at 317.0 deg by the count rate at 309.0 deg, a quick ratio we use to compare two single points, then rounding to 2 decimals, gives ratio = 1.08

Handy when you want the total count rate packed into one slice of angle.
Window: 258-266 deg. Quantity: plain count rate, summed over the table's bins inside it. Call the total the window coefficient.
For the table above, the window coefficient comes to 45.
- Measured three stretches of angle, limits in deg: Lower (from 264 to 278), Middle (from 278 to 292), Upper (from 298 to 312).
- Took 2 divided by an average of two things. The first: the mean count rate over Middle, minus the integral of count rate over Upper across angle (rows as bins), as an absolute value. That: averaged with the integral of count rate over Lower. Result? 0.0140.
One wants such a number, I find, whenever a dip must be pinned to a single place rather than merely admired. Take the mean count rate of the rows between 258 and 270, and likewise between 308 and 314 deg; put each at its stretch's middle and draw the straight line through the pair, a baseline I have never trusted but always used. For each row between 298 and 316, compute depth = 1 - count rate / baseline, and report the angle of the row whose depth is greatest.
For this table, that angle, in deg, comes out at 299.0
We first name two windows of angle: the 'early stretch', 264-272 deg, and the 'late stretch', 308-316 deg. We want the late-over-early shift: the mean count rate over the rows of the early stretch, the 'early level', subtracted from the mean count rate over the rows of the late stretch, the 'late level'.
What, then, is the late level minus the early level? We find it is -1.9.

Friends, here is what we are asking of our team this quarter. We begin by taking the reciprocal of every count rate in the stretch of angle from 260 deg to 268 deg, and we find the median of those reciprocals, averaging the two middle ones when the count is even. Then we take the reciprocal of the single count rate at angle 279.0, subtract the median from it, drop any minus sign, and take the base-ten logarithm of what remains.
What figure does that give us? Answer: -1.89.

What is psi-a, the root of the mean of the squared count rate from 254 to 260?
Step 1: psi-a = 12.1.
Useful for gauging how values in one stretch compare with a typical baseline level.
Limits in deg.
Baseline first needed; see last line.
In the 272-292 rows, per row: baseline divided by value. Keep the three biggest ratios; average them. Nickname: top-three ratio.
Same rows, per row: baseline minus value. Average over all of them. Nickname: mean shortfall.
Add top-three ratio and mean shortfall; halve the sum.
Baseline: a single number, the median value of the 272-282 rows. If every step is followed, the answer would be 1.14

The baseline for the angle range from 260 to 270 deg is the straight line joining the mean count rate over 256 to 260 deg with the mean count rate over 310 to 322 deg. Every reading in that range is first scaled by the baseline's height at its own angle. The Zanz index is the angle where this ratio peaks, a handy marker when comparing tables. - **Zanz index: 267.0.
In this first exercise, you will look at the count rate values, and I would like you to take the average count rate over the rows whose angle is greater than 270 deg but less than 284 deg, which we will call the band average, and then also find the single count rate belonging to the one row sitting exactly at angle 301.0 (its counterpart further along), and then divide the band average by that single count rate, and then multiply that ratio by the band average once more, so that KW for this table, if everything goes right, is 18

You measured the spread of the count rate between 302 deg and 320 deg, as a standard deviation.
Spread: 0.5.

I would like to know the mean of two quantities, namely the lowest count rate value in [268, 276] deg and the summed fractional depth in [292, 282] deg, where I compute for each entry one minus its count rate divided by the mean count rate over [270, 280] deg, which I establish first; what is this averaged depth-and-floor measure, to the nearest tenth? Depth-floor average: 6.0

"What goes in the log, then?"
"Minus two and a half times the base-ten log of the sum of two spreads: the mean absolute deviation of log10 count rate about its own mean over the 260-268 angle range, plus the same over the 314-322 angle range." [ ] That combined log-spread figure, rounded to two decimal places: 4.06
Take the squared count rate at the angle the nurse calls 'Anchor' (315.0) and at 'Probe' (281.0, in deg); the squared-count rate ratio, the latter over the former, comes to 2.0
